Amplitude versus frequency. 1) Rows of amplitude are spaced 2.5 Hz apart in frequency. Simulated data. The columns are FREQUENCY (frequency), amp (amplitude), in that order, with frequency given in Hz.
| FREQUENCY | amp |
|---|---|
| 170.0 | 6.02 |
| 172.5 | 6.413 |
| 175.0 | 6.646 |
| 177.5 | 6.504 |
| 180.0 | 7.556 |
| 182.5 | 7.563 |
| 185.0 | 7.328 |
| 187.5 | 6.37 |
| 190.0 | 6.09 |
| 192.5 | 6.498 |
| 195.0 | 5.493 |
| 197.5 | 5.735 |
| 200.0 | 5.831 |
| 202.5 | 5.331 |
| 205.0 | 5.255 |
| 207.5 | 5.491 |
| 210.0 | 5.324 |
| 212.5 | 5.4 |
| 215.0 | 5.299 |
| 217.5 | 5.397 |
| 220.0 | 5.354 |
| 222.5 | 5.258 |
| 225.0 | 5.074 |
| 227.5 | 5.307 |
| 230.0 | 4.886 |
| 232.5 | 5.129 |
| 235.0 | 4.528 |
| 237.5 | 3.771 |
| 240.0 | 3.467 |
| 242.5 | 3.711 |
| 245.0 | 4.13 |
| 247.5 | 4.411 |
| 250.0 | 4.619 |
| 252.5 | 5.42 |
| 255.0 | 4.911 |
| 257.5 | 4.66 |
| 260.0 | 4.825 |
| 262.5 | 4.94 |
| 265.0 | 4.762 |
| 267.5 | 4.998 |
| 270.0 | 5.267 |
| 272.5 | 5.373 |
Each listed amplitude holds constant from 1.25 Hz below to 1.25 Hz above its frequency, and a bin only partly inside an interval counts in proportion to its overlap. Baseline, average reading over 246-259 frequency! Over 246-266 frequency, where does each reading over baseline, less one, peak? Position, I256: 252.5 Hz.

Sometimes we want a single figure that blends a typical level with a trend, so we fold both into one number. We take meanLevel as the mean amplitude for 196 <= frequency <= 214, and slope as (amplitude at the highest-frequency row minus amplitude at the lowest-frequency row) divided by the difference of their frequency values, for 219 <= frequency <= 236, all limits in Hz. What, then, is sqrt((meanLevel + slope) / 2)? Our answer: 1.65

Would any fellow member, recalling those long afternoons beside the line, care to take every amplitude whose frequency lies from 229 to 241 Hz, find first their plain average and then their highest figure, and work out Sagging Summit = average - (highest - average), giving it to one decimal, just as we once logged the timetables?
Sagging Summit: 3.6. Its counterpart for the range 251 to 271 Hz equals 4.5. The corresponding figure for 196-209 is 5.2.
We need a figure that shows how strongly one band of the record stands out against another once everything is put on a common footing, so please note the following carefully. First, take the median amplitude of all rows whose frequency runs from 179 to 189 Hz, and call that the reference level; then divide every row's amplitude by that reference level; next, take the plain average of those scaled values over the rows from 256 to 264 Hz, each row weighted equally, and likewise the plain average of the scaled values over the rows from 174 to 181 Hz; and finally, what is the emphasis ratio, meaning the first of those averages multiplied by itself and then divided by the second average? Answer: 0.45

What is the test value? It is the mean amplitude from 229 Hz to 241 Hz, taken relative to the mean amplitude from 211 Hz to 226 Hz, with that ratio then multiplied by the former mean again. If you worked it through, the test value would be 3.6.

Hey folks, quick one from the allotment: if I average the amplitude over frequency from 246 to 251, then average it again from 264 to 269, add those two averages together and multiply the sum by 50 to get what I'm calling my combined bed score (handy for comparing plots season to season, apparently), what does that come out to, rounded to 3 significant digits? 470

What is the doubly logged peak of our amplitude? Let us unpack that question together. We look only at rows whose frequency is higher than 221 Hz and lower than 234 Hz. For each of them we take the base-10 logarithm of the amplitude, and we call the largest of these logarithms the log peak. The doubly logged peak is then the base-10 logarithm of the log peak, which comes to -0.140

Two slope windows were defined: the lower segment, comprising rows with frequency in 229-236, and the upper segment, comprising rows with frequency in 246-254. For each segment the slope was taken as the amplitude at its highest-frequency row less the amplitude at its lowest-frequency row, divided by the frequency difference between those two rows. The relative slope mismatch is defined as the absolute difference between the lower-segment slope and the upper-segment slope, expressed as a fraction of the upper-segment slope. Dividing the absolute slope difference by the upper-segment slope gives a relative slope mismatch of 1.4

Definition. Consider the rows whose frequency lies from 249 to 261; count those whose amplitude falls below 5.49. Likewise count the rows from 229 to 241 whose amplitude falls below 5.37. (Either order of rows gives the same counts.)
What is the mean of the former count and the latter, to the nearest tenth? 5.0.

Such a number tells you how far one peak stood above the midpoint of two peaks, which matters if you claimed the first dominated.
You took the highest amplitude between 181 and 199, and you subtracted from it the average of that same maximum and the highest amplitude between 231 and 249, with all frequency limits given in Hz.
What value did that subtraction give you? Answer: 1.2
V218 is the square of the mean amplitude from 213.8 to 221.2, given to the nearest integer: 29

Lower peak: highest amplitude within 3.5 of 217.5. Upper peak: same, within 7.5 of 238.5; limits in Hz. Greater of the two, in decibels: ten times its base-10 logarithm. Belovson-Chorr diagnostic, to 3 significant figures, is 7.32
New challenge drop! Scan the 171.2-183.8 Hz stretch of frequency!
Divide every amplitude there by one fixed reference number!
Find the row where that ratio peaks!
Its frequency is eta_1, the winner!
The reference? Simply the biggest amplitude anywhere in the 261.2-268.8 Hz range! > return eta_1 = 182.5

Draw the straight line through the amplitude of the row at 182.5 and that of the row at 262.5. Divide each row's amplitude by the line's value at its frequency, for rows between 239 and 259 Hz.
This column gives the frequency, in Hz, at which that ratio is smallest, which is 240.0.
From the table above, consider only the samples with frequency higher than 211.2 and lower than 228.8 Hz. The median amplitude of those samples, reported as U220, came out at 5.31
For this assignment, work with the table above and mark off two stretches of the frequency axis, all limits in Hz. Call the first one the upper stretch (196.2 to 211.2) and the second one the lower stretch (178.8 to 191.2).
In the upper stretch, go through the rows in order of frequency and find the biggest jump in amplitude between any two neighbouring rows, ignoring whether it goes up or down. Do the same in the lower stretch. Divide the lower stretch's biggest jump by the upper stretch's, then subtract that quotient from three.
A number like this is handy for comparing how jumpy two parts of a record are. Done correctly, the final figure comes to 1.1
